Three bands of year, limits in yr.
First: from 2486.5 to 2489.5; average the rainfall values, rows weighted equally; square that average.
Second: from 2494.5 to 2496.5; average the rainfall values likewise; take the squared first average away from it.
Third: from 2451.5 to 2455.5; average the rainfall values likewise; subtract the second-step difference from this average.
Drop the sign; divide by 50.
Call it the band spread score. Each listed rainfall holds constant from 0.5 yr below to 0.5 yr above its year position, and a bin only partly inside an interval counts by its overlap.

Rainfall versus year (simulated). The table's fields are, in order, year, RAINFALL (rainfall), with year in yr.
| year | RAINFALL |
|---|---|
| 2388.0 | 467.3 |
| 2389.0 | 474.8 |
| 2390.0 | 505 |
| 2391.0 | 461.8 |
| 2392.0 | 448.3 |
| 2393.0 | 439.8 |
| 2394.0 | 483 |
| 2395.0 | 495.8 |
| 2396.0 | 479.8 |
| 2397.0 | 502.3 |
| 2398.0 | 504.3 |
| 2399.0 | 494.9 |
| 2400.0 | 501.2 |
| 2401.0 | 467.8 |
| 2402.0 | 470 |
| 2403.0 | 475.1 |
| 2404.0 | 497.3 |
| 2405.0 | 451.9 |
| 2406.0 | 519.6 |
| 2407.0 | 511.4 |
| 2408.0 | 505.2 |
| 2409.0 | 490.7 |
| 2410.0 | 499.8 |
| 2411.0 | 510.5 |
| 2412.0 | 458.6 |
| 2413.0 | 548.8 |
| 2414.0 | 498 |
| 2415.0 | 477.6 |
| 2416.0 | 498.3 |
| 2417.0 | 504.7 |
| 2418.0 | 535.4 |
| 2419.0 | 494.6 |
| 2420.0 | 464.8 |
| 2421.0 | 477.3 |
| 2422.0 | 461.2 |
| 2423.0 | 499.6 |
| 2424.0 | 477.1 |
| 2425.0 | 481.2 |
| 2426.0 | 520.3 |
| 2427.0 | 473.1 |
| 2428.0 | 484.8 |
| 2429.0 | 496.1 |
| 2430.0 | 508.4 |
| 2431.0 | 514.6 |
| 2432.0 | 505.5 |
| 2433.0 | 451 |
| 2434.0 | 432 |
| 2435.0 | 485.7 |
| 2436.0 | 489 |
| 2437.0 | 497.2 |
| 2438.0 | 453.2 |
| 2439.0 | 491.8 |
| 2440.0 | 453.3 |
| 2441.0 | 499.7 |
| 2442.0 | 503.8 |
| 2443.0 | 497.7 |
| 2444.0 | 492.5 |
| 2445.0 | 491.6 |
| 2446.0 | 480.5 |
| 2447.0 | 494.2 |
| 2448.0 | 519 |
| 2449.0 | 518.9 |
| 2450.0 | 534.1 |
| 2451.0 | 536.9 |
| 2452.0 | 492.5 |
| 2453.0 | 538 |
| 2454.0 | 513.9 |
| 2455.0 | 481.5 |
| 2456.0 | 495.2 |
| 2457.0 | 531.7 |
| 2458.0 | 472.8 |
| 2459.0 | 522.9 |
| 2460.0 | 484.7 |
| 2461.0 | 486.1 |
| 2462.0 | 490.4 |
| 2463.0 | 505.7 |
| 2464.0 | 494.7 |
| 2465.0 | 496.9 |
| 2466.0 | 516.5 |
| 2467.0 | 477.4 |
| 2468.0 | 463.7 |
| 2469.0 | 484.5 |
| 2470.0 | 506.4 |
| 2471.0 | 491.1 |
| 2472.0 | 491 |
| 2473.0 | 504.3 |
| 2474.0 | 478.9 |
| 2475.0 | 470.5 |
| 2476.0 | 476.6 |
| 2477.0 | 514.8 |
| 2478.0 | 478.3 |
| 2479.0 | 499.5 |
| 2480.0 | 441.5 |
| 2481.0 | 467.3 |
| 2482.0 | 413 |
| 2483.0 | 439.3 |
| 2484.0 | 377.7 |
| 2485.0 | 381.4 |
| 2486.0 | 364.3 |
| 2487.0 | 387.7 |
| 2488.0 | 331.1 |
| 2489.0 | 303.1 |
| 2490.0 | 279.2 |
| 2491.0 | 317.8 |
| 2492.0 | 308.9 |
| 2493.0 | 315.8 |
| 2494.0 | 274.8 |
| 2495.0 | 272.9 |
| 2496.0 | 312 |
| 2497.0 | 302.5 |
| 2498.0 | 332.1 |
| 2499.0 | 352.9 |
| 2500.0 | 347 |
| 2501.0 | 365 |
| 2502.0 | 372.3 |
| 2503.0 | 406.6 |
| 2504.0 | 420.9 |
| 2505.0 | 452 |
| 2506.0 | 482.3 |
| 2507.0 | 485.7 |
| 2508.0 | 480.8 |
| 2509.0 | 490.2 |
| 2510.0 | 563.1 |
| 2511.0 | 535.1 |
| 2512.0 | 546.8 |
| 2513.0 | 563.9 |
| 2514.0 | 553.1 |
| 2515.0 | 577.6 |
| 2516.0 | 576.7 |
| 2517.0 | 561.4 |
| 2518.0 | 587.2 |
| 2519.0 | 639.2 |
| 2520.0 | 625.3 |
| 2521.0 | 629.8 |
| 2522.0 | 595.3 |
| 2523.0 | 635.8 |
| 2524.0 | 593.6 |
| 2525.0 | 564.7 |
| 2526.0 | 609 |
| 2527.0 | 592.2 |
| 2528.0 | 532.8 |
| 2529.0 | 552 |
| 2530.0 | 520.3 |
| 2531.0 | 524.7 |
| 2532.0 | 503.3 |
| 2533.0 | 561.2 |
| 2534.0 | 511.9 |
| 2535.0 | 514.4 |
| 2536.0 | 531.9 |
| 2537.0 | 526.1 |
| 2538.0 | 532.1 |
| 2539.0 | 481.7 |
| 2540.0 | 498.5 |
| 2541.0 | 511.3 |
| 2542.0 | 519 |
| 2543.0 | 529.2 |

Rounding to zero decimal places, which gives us 2325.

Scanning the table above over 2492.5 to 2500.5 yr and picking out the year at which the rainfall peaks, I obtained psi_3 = 2499.0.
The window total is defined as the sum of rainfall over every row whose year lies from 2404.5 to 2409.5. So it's 2479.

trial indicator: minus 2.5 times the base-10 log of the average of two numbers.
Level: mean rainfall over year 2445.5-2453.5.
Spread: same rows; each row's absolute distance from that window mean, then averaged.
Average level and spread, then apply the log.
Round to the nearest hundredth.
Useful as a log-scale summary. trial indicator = -6.06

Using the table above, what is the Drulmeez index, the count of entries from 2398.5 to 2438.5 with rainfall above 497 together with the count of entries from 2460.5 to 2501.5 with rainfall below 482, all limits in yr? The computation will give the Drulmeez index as 46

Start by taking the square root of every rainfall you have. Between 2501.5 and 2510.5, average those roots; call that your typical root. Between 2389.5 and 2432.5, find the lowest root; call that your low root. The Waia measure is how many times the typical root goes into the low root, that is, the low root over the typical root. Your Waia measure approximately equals 0.98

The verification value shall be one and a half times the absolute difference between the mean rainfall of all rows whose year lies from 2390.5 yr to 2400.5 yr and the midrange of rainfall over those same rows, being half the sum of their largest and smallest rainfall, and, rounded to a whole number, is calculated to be 14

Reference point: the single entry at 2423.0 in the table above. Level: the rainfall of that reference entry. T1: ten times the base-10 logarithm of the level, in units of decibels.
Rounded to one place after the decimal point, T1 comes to 27.0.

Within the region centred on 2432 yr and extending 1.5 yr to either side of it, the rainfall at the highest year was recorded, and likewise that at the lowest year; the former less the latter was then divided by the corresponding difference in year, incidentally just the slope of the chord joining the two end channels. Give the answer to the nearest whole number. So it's -32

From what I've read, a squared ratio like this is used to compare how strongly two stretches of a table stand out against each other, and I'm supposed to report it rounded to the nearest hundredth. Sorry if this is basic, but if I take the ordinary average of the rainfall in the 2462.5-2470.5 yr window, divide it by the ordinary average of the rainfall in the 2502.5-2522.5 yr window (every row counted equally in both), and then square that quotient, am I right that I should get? 0.84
